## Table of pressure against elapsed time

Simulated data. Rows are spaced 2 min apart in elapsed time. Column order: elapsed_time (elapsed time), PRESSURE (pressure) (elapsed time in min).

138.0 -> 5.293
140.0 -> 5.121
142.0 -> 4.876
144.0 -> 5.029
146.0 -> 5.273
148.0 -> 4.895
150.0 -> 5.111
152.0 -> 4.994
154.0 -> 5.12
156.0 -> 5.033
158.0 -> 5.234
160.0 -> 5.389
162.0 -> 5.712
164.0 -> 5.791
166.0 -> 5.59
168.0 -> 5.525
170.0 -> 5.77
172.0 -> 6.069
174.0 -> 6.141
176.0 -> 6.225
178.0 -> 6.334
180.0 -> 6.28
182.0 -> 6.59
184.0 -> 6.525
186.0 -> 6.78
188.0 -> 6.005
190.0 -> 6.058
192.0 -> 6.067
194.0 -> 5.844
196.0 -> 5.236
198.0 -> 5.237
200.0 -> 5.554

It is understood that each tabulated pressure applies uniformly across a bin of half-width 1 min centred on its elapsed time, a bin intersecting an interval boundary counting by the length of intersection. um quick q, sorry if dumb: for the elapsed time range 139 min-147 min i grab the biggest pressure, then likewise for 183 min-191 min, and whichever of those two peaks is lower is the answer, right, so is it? 5.27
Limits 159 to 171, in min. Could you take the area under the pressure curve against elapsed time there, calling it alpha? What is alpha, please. 68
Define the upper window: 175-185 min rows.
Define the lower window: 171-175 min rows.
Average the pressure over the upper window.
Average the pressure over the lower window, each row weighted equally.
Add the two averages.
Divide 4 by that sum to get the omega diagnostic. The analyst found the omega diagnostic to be 0.320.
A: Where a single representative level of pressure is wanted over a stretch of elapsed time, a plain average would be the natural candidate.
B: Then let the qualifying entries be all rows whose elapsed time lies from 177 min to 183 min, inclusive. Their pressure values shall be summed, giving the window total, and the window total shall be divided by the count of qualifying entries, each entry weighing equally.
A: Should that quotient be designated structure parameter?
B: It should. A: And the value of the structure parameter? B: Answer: 6.40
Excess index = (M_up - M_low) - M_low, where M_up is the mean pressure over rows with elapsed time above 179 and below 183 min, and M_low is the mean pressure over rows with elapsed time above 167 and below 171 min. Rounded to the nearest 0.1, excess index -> -4.9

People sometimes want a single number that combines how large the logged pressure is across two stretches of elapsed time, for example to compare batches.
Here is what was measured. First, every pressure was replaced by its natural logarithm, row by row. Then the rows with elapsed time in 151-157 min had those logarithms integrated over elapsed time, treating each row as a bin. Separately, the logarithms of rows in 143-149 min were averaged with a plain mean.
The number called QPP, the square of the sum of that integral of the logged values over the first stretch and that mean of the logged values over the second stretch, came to 129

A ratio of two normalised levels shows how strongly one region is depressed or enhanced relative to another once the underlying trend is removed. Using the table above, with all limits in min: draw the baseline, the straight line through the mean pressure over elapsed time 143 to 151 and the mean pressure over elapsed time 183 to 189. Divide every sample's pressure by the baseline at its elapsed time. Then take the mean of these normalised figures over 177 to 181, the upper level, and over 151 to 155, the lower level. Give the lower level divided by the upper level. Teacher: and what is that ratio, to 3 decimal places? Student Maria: 0.939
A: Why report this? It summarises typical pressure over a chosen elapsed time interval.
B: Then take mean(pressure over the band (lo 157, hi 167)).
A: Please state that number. 5.5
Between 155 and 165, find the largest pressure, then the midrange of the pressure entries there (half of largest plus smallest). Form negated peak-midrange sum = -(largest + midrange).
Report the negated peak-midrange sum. -11.2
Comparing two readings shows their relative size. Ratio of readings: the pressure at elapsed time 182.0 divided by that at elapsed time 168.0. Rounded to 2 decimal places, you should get 1.19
